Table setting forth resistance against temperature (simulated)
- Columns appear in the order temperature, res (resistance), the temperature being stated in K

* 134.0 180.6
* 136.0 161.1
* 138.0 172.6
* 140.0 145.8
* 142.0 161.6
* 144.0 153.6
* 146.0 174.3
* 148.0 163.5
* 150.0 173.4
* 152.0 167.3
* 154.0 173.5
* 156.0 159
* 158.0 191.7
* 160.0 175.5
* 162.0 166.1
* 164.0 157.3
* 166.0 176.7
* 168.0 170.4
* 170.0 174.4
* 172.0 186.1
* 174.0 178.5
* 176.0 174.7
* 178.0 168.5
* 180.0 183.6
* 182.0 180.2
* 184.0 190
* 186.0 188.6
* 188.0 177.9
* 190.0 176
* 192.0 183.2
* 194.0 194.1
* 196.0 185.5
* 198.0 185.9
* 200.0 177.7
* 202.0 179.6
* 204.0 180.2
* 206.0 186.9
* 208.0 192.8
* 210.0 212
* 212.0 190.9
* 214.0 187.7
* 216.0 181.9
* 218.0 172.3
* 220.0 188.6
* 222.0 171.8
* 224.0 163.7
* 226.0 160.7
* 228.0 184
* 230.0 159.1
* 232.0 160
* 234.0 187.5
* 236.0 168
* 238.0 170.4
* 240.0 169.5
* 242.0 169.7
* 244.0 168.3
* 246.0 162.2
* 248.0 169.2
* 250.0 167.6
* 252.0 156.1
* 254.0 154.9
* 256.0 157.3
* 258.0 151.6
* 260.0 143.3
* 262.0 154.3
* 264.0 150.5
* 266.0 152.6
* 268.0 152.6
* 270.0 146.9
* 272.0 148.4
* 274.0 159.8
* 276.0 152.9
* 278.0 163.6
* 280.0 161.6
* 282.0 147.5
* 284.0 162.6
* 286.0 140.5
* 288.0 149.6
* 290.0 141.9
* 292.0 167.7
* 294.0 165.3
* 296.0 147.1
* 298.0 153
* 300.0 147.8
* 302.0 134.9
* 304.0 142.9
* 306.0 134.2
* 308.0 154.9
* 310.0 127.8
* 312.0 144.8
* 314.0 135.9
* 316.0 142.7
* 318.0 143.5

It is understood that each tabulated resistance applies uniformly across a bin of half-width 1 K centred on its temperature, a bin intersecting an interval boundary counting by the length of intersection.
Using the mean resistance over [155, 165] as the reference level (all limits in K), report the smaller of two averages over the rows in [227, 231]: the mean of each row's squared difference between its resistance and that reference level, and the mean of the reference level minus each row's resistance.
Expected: -2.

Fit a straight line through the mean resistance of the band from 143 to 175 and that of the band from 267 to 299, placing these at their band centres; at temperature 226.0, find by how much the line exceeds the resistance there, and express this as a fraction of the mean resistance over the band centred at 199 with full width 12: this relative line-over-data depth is 0.01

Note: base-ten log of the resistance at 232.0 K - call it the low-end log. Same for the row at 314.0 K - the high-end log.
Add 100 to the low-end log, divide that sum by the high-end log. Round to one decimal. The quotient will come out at 47.9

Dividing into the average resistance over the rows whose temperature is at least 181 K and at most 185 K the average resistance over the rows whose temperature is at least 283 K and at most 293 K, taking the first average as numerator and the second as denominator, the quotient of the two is 1.21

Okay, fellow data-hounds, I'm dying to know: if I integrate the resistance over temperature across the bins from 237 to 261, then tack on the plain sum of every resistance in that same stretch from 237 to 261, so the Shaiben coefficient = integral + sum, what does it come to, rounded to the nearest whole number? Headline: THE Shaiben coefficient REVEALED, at 5820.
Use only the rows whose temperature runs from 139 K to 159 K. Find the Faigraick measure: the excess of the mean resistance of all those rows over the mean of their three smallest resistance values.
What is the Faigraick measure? 14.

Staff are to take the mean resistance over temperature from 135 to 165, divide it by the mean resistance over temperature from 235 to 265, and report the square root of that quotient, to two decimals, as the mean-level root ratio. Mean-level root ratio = 1.02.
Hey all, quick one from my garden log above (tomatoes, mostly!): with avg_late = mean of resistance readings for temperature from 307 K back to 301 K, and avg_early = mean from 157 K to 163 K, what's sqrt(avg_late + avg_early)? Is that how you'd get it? 17.8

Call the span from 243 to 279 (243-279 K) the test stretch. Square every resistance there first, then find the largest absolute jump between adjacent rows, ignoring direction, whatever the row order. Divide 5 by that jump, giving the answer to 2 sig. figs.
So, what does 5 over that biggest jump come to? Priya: 0.0013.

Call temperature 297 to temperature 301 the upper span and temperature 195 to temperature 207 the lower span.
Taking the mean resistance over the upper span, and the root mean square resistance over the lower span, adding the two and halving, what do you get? 167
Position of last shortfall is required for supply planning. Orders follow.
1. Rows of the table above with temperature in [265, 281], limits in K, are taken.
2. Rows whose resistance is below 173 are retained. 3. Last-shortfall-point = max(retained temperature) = 280.0 K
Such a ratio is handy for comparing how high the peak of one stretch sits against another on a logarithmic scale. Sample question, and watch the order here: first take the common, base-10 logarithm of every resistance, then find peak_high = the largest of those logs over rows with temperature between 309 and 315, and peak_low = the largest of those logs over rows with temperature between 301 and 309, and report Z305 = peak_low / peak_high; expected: 1.01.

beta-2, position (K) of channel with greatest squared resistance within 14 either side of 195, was 194.0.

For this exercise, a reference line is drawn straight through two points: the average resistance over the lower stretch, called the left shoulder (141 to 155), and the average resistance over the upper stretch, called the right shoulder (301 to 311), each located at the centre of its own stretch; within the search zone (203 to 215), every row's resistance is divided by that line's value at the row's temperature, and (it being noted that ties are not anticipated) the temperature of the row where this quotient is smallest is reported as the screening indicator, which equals 204.0 K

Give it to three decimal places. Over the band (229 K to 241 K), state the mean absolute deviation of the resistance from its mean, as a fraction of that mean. 0.040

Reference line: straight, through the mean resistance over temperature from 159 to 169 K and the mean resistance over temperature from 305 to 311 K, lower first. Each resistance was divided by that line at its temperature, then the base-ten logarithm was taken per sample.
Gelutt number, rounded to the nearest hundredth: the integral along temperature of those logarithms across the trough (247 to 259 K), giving 0.30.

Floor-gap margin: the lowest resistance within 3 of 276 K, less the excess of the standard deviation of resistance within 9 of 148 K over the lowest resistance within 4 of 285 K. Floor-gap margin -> 284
